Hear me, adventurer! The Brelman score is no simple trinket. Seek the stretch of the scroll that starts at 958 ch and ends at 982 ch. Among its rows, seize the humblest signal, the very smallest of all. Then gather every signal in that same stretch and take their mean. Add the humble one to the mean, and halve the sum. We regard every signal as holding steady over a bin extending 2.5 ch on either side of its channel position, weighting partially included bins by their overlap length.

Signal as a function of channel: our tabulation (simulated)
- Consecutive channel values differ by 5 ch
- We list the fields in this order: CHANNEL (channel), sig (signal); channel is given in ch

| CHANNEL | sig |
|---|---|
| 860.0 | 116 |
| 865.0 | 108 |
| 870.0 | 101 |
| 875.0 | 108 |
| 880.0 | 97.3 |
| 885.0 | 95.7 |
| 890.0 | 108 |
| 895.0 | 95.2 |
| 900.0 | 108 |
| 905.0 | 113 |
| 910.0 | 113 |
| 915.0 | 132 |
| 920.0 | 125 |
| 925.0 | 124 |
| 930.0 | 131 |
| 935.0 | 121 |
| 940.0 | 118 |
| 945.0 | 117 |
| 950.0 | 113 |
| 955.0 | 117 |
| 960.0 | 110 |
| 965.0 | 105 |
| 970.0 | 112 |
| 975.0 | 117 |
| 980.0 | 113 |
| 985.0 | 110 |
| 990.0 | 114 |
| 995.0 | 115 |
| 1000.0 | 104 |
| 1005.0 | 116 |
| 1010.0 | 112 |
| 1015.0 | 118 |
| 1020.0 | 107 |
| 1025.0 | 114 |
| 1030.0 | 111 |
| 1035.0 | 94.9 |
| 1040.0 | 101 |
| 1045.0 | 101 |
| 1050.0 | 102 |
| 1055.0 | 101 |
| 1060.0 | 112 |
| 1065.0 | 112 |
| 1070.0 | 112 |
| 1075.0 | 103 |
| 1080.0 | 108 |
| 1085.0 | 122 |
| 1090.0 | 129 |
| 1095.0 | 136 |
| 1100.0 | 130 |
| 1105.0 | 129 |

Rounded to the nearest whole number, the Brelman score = 108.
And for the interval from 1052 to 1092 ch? 107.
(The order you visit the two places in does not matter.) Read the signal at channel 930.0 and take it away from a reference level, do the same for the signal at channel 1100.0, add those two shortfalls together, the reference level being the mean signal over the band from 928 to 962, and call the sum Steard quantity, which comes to -25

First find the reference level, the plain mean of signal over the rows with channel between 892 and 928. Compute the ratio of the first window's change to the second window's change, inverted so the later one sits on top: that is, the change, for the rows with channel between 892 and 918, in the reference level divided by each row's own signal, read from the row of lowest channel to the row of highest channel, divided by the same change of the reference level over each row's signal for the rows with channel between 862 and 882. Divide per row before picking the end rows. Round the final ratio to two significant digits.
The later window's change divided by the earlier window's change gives -2.9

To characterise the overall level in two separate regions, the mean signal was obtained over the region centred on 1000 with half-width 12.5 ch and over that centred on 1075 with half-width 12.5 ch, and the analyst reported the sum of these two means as 224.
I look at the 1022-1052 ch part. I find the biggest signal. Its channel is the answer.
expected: 1025.0 ch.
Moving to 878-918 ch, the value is 915.0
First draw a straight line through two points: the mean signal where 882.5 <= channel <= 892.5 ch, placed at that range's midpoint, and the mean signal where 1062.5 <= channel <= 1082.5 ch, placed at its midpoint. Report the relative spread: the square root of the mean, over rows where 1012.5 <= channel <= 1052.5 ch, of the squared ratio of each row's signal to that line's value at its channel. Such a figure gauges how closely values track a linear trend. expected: 0.99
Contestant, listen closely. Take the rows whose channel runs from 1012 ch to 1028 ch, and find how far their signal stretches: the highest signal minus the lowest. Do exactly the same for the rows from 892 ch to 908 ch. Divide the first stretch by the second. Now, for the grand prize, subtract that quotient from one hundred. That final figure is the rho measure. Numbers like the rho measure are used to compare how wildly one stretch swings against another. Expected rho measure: 99.4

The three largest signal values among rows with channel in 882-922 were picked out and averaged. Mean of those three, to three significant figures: 123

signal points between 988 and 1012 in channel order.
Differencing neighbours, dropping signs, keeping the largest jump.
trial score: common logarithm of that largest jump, 1.1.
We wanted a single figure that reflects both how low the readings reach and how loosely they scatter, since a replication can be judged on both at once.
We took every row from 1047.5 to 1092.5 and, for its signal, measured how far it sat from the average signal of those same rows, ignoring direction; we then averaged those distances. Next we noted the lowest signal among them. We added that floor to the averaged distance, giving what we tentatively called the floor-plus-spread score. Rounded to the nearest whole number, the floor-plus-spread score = 108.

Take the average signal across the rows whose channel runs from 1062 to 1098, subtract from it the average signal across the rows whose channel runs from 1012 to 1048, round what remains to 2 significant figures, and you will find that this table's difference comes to 11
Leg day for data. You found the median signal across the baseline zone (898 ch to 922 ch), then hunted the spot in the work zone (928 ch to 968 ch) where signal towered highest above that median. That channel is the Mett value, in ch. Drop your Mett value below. 930.0 ch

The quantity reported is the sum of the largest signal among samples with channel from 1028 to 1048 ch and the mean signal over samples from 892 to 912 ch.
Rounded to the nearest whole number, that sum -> 218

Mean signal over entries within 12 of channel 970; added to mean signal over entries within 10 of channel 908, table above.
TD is 228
